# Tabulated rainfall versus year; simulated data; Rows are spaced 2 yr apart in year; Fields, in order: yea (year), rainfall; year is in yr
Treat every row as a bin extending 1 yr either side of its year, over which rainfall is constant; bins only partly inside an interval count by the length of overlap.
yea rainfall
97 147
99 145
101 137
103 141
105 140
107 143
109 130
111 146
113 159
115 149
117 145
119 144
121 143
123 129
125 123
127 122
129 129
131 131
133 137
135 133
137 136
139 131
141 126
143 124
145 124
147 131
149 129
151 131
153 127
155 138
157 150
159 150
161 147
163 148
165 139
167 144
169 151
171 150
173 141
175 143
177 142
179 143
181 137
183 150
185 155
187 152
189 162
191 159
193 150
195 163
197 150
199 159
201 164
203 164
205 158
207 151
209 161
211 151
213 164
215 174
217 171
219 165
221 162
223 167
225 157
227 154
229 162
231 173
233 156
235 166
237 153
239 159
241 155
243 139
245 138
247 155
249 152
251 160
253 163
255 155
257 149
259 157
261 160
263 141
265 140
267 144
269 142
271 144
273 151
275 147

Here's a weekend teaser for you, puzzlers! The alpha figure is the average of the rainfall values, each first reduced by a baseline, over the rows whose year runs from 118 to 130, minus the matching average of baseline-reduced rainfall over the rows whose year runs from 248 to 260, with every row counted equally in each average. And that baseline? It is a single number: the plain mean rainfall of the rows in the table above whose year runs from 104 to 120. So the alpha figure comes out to -24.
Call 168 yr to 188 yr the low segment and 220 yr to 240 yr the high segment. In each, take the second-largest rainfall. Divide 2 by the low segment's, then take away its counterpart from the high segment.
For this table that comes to -167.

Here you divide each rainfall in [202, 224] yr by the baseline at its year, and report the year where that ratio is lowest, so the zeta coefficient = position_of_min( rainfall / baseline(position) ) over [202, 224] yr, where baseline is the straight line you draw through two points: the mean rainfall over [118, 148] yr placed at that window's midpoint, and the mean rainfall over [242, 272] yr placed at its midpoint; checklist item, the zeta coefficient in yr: 211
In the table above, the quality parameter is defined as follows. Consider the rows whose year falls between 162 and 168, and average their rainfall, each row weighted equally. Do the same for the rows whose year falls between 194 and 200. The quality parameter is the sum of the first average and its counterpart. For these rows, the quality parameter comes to 301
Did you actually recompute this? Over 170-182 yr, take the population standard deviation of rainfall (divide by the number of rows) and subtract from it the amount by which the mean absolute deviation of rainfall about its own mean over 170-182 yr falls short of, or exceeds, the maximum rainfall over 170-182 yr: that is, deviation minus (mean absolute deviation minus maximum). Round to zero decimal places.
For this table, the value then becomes 151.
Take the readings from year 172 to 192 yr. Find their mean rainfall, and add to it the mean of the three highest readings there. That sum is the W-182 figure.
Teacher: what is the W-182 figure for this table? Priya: 307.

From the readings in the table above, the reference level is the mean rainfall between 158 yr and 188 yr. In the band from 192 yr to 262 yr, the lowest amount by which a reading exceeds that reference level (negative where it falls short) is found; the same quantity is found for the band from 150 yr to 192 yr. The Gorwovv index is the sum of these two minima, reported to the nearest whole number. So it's -27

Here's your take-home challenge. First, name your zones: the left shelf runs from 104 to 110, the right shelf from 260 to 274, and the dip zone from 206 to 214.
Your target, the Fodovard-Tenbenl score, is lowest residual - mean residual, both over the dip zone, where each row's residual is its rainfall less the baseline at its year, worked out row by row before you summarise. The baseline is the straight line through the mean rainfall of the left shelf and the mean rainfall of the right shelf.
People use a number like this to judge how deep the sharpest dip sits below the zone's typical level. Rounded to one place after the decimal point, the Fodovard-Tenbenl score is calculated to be -5.8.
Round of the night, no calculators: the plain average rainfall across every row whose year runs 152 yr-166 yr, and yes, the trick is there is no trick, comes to 143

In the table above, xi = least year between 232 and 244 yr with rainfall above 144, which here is 233 yr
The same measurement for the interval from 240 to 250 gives 241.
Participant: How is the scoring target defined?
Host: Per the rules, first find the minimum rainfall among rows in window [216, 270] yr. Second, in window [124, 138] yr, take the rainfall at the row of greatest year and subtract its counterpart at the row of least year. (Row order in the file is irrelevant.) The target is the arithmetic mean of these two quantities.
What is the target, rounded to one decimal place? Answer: 75.5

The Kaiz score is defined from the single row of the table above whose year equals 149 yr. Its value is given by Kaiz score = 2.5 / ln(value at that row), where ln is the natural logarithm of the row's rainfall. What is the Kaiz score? 0.514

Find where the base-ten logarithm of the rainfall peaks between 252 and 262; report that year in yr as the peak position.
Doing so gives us 253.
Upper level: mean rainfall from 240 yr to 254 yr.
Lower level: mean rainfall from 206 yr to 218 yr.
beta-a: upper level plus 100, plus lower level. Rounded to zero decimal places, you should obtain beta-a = 414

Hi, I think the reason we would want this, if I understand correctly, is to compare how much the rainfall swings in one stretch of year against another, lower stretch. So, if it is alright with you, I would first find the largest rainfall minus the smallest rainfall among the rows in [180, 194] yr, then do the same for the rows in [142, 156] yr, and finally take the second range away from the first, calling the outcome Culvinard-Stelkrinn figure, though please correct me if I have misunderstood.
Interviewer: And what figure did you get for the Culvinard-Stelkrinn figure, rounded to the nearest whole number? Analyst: 11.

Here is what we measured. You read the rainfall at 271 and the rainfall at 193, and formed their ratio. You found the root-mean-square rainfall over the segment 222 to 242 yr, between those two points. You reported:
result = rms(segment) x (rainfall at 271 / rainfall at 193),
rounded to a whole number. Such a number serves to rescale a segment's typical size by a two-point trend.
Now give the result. 154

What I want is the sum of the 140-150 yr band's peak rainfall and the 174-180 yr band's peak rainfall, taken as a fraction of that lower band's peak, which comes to 2.09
